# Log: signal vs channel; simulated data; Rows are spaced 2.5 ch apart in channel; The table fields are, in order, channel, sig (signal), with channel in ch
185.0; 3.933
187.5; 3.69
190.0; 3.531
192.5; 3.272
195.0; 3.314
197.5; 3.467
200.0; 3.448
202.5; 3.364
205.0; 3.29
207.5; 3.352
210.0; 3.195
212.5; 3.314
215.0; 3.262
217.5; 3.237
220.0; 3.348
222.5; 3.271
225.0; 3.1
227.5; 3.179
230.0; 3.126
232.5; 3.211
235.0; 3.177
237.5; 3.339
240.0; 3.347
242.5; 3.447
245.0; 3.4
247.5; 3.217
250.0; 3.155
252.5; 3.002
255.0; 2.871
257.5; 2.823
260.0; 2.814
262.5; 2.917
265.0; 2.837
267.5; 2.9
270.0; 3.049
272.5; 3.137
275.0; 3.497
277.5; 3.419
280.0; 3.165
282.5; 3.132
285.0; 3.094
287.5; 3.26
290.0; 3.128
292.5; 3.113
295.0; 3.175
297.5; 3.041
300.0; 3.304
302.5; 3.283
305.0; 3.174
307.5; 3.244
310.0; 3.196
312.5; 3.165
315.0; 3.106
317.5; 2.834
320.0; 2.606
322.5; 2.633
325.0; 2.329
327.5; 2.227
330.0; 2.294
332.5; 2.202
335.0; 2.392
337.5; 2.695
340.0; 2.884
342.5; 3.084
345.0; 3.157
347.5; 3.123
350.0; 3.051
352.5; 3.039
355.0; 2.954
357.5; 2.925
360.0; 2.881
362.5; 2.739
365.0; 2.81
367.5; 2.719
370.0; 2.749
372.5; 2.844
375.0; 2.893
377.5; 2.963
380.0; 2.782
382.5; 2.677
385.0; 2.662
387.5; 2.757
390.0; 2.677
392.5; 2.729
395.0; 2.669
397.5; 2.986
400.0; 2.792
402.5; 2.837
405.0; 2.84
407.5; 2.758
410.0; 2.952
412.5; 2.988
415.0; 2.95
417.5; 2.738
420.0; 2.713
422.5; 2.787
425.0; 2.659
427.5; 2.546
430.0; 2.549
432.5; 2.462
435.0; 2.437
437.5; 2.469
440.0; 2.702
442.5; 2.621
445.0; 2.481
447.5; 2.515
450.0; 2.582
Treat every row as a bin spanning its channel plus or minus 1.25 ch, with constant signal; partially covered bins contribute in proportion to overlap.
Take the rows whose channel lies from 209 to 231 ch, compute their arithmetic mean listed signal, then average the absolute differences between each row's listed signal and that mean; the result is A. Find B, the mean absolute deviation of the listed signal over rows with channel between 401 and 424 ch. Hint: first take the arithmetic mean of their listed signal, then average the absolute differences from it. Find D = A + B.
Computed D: 0.15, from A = 0.07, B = 0.08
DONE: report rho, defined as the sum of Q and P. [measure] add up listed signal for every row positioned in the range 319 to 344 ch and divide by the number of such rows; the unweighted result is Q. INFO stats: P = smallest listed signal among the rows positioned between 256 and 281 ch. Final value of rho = 5.3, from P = 2.814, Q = 2.53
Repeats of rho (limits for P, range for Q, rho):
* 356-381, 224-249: 6.0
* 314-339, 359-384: 5.0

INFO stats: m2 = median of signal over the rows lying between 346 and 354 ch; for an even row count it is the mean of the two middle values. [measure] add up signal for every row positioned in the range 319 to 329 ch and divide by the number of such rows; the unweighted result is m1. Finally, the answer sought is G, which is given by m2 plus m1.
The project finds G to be 5.50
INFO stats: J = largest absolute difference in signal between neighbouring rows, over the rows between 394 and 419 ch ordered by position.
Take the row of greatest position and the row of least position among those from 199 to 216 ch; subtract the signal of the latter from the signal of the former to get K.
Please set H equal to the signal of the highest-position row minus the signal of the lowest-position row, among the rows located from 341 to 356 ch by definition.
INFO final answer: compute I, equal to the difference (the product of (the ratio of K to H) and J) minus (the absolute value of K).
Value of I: 0.3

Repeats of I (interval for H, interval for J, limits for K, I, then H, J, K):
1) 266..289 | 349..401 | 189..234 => -0.6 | 0.4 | 0.32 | -0.3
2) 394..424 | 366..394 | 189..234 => -0.8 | 0.1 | 0.18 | -0.3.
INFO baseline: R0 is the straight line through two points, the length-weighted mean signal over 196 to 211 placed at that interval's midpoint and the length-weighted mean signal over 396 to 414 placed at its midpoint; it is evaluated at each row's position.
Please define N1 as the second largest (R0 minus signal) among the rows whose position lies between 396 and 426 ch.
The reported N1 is 0.13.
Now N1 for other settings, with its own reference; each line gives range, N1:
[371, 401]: 0.25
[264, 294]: 0.30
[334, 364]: 0.34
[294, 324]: 0.44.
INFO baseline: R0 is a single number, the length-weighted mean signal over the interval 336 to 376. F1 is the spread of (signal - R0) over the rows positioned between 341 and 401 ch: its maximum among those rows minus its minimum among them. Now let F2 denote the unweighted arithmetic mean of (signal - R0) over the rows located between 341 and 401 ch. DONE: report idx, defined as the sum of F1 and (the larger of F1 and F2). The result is 1.0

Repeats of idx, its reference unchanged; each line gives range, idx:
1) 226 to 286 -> 1.4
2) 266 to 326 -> 2.3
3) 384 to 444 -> 1.1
